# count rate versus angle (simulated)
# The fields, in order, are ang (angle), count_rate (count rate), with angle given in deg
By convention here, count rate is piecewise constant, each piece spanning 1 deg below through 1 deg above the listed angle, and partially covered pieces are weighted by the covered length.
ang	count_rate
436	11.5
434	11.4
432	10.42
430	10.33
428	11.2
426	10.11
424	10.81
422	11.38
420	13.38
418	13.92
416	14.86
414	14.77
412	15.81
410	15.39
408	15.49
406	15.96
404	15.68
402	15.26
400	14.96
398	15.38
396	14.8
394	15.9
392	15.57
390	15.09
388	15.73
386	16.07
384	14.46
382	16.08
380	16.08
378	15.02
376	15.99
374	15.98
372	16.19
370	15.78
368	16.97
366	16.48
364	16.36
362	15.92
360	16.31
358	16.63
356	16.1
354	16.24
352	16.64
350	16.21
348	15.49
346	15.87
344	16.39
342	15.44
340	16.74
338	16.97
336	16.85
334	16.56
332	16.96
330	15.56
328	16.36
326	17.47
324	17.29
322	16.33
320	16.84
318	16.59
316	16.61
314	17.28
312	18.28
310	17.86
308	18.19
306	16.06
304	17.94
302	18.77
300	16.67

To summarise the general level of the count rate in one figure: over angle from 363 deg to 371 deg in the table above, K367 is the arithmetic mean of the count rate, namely 16.4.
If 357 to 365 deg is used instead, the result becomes 16.3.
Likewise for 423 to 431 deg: 10.6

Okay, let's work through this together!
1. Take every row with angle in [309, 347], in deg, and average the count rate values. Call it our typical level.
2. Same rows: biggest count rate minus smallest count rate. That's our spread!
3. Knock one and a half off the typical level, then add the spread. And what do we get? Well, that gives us 18.1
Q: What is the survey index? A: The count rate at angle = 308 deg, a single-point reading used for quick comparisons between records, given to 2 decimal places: 18.19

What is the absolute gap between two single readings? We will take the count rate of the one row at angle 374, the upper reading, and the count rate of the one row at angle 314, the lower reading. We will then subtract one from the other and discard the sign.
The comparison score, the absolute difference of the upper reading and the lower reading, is 1.3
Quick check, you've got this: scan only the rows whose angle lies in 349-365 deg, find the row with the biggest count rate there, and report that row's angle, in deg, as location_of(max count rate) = 352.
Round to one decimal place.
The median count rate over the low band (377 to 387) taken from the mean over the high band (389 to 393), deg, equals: -0.7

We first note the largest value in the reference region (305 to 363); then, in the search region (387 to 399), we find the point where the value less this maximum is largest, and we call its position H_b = 394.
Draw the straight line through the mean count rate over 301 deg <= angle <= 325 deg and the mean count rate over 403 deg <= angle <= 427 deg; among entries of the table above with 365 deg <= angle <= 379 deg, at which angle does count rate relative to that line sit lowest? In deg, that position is 378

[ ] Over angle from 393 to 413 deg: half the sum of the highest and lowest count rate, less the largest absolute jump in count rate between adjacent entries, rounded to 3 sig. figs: 14.3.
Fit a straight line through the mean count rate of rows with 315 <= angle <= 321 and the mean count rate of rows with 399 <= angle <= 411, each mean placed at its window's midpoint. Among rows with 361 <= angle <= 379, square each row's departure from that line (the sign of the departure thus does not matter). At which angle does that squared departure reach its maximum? 368 deg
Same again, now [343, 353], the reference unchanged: 348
